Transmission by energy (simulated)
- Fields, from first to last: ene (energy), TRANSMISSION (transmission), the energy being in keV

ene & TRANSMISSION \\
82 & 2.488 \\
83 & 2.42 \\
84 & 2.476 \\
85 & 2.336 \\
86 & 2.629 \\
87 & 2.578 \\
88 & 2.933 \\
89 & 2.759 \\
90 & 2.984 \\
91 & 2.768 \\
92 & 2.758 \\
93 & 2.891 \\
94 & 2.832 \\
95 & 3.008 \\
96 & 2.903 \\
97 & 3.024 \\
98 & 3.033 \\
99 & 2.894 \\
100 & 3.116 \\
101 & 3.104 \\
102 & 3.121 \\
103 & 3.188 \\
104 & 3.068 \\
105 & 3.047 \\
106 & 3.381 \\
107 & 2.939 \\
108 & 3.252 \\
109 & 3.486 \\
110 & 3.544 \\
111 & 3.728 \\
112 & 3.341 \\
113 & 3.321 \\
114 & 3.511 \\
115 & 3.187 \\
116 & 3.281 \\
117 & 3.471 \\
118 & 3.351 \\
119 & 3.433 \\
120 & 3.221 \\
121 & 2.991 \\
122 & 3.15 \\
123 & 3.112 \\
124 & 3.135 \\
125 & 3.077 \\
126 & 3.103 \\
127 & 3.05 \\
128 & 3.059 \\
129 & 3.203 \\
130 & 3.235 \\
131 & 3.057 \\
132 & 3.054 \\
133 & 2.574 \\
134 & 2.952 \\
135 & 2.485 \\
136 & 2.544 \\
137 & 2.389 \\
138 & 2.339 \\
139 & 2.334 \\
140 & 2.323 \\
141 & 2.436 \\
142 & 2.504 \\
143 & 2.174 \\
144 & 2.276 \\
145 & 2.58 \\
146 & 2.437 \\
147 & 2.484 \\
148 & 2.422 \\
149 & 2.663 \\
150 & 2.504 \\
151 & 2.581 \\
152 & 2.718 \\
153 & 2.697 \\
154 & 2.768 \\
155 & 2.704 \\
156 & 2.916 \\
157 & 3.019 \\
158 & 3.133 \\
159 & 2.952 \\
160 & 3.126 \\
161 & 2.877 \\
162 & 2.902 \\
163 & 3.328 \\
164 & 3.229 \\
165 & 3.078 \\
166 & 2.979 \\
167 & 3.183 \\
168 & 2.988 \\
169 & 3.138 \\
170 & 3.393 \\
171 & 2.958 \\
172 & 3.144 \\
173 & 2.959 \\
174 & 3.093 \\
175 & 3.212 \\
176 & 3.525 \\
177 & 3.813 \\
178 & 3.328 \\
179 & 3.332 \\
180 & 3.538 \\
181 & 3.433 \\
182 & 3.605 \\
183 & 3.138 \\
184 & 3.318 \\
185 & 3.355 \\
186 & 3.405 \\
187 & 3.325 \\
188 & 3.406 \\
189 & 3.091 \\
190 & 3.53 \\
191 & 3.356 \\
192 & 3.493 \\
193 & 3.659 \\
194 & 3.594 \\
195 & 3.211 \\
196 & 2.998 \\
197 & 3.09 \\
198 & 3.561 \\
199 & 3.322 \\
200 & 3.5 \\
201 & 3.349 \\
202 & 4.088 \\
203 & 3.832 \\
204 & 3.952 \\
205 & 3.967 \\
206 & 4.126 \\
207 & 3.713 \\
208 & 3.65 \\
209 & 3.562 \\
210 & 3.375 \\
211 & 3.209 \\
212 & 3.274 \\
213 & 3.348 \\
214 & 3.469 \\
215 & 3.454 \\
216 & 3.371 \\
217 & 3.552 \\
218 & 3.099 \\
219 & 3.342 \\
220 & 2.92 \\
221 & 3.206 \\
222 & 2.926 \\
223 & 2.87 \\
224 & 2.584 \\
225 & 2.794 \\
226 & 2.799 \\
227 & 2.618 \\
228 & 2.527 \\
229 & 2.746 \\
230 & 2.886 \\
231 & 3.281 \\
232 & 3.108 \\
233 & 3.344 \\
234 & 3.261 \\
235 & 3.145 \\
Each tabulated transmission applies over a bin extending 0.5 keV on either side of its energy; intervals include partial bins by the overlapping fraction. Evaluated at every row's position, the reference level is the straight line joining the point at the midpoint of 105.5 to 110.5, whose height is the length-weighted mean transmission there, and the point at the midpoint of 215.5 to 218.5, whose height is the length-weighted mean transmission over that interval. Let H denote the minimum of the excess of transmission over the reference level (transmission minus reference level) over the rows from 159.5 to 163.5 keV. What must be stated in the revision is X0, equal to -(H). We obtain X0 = 0.45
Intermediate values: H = -0.45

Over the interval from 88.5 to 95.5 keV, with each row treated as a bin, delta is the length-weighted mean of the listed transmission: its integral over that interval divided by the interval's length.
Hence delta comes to 2.86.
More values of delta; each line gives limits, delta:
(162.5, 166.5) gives 3.15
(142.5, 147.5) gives 2.39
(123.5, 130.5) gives 3.12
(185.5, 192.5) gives 3.37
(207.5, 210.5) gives 3.53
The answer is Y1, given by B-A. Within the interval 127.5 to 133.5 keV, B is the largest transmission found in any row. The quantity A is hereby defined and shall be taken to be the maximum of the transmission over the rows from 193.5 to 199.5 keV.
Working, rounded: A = 3.594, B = 3.235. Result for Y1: -0.36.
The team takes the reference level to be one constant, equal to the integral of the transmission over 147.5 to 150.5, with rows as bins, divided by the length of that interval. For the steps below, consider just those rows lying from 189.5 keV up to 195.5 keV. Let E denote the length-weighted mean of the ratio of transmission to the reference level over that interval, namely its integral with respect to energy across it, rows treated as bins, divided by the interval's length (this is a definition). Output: 1.37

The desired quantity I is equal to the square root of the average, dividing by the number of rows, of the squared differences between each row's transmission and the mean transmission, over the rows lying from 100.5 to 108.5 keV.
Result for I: 0.13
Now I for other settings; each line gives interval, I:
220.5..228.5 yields 0.21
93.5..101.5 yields 0.10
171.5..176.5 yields 0.19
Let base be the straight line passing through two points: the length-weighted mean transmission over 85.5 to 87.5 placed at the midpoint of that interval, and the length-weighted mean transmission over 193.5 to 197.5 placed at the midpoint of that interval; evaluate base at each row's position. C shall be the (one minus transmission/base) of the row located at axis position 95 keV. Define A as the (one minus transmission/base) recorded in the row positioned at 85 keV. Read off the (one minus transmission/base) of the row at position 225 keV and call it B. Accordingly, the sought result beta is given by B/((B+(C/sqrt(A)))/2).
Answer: -1.4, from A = 0.100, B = 0.18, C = -0.13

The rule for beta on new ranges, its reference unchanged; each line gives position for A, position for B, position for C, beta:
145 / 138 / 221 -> 1.2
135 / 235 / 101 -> -0.5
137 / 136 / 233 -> 1.3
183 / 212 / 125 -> 0.0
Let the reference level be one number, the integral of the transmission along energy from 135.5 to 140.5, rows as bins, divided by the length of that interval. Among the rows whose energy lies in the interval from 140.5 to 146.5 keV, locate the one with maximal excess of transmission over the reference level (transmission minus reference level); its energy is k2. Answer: 145 keV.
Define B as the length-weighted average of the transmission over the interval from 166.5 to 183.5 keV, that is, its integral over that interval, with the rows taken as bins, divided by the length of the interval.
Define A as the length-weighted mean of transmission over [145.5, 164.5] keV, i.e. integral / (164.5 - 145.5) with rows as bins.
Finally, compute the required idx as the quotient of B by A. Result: 1.17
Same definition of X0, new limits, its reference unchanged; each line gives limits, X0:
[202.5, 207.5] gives -0.37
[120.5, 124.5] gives 0.33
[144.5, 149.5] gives 0.91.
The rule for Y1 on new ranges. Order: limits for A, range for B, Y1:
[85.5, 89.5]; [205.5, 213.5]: 1.19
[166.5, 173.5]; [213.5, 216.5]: 0.08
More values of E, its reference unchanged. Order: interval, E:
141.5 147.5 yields 0.95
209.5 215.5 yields 1.33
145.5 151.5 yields 0.99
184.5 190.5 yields 1.33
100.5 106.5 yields 1.25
